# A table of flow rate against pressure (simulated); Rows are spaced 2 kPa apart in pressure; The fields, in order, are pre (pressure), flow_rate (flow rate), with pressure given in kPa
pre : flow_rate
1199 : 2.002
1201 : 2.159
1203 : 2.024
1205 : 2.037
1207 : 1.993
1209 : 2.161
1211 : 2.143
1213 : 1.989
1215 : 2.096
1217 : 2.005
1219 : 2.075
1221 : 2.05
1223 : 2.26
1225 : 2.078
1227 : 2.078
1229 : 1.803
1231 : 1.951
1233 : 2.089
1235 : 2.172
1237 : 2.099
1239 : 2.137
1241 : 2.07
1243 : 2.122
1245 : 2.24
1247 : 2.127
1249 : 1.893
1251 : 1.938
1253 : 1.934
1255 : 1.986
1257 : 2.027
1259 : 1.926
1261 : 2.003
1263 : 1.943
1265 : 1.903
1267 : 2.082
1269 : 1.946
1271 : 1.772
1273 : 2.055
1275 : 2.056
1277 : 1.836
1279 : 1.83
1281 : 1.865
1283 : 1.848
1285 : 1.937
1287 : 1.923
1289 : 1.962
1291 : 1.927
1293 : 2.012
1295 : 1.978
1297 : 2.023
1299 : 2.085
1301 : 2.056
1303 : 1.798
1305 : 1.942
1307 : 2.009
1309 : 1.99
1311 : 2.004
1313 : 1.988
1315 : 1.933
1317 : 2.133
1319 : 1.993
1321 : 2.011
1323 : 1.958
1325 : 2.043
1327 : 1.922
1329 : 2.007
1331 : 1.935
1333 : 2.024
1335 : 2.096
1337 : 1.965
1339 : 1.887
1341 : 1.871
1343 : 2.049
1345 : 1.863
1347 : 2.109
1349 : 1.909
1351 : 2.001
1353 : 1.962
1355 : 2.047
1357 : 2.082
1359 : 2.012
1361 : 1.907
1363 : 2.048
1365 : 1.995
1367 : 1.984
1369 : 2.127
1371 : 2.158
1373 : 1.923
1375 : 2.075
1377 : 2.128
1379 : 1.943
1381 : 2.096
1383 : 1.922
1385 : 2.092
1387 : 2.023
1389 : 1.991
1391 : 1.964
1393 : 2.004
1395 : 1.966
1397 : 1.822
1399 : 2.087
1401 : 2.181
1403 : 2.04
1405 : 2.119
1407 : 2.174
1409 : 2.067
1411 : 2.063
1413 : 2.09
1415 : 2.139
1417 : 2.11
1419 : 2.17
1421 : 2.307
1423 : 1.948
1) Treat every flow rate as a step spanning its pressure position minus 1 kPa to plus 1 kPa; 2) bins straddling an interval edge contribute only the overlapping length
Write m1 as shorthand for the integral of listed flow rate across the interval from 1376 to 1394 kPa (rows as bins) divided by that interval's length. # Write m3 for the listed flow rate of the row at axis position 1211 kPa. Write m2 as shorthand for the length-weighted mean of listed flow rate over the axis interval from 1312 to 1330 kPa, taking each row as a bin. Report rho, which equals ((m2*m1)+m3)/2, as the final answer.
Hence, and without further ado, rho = 3.09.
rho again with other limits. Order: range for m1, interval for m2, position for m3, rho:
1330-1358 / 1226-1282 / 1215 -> 3.03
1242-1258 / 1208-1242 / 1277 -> 3.03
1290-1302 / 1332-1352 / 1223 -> 3.12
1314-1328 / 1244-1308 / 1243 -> 3.02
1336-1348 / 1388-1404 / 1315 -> 2.93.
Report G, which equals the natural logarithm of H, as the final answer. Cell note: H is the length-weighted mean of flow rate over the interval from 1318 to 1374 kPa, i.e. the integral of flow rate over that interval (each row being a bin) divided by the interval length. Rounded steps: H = 2.00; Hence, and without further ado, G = 0.69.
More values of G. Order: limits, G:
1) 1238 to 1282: 0.69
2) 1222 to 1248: 0.74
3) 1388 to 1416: 0.72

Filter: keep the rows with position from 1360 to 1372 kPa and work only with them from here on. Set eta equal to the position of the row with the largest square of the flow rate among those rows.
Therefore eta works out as 1371 kPa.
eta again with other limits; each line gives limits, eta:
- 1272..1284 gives 1275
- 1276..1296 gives 1293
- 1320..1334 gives 1325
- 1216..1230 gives 1223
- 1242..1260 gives 1245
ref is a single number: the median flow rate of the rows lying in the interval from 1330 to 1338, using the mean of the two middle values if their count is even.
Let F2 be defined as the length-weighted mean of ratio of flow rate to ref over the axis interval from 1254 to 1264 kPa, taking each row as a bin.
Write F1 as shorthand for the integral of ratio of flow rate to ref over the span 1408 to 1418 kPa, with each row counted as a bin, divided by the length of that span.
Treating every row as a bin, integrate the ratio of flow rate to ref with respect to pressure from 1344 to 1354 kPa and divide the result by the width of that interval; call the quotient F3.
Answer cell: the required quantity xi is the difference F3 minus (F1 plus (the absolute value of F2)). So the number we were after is -1.05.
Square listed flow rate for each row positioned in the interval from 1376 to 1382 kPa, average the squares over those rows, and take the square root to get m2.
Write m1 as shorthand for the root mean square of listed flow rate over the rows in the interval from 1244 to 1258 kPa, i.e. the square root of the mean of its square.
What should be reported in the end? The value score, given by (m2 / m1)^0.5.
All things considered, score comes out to 1.01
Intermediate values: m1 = 2.02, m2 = 2.06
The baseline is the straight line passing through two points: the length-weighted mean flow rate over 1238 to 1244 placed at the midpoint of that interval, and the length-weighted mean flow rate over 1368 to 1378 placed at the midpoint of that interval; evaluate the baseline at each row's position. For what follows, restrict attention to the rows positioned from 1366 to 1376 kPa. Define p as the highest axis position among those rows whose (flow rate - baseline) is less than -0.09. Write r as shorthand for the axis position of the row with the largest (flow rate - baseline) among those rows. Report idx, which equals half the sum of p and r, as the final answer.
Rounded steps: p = 1373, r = 1371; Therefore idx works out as 1372 kPa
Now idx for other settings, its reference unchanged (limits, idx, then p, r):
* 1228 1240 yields 1233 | 1231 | 1235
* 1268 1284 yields 1279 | 1283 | 1275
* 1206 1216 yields 1211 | 1213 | 1209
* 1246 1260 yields 1253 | 1259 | 1247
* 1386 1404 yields 1399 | 1397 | 1401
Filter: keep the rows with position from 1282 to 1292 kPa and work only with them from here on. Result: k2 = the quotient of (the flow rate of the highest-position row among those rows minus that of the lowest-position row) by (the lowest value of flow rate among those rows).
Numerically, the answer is 0.04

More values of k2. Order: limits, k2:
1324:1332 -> -0.06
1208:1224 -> 0.05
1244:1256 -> -0.13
